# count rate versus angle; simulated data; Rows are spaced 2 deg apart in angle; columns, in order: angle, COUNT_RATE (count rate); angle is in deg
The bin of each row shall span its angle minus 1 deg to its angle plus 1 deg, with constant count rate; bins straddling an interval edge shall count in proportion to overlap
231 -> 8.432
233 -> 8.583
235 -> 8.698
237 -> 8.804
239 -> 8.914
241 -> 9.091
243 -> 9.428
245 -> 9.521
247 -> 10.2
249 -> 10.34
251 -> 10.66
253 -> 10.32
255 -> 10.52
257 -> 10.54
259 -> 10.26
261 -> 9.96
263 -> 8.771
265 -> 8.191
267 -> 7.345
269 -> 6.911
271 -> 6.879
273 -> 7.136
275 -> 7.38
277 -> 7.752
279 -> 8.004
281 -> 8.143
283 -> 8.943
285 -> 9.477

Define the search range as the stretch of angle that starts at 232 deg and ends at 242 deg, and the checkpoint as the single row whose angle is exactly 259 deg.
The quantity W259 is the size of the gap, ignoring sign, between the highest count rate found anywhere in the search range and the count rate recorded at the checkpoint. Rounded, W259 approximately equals 1.2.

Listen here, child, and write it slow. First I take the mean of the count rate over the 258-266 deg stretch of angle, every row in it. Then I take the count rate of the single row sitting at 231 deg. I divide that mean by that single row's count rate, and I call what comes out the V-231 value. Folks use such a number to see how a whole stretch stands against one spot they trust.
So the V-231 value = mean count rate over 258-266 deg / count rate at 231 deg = 1.10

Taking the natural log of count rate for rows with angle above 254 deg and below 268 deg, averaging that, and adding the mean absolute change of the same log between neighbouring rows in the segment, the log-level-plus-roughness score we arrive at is 2.29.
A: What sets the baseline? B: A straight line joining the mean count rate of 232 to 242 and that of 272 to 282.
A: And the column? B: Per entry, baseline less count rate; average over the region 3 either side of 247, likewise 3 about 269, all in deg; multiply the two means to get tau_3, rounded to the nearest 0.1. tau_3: -1.3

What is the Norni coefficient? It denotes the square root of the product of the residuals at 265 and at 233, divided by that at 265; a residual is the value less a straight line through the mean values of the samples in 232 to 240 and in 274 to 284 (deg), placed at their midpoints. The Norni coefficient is -1.6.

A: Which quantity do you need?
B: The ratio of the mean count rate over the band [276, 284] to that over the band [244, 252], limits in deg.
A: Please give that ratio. 0.8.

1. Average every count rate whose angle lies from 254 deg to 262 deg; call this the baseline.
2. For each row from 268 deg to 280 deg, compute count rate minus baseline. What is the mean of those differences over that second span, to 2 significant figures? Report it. -3.0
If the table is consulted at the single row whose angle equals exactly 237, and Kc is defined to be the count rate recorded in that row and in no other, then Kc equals 8.804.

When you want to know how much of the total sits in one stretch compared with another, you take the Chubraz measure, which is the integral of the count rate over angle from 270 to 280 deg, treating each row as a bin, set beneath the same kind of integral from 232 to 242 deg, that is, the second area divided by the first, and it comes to 1.19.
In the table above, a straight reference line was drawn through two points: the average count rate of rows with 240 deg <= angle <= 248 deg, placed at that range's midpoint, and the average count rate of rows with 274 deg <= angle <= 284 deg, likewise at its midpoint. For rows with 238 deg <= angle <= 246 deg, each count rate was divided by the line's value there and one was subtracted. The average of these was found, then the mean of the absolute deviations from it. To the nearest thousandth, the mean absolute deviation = 0.033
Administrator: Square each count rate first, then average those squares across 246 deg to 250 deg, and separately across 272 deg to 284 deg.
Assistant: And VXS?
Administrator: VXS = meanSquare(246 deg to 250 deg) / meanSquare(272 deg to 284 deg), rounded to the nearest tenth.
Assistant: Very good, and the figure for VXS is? 1.7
